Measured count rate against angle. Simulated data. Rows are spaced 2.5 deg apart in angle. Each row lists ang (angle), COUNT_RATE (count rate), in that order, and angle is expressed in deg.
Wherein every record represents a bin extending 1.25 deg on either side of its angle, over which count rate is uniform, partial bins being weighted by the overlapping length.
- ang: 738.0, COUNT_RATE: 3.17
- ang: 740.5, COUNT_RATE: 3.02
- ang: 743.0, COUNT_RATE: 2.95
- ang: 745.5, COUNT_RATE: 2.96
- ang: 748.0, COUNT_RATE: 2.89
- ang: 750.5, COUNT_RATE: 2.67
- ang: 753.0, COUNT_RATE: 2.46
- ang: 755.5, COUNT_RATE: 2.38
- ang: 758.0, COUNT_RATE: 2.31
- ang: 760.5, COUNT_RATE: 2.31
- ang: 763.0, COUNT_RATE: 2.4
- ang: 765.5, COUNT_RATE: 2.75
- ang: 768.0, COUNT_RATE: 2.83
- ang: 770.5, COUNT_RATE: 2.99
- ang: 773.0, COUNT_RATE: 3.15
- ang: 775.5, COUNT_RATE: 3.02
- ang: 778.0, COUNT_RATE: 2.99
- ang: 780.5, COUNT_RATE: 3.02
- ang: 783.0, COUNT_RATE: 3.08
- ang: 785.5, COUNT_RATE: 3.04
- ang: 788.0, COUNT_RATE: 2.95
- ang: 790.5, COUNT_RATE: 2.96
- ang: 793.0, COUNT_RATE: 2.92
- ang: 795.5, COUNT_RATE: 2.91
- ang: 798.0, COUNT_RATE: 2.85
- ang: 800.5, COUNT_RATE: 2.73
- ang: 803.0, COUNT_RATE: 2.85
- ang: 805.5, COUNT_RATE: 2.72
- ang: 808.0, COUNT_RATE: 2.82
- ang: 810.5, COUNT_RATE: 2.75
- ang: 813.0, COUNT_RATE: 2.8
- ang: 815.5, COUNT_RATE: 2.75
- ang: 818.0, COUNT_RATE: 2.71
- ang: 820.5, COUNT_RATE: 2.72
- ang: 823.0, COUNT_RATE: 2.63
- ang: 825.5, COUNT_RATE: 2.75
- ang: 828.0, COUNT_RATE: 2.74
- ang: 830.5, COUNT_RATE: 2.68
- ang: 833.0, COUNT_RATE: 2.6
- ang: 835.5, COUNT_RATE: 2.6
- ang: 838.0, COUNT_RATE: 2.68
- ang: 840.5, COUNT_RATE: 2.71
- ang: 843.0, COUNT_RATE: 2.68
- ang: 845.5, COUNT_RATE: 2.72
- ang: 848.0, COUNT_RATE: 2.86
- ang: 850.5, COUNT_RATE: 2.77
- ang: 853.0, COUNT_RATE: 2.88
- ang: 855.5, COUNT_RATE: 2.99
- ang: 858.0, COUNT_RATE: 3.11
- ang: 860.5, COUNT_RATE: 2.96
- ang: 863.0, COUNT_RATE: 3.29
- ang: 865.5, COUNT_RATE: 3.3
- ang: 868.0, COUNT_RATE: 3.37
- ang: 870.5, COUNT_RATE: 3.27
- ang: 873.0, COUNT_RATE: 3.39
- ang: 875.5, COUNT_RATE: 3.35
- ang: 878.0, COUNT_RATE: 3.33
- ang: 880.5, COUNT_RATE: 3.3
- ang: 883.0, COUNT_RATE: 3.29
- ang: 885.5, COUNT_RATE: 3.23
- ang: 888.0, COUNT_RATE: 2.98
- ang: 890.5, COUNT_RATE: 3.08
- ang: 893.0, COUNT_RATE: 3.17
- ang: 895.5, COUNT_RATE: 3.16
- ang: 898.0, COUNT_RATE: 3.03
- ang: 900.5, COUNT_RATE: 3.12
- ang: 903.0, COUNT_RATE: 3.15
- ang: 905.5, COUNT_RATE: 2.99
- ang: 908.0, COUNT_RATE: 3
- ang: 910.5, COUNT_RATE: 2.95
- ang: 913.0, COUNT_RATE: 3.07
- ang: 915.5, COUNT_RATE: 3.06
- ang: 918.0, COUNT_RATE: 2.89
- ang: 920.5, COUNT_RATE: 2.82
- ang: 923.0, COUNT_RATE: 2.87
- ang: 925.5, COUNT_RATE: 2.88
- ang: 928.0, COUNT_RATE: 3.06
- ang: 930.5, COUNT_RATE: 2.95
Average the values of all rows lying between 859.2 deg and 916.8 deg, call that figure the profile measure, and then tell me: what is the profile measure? 3.17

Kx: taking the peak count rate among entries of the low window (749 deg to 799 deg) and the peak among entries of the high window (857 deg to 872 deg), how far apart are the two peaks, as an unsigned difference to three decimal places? 0.220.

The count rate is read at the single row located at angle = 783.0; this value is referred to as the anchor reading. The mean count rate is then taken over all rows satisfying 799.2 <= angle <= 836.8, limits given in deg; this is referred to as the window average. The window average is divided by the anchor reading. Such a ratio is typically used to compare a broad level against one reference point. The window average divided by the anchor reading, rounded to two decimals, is 0.88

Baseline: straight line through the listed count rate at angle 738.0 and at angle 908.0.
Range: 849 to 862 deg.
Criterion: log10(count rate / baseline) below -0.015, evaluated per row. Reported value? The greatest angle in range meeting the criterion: 853.0 deg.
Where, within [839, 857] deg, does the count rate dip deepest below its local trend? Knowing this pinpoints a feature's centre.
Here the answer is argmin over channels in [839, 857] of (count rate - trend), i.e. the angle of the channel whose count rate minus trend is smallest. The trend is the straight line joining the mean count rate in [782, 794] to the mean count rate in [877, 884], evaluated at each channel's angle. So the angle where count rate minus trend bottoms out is 843.0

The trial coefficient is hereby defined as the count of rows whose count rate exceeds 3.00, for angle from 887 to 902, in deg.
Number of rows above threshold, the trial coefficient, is 5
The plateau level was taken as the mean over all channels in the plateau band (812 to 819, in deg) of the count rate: 2.75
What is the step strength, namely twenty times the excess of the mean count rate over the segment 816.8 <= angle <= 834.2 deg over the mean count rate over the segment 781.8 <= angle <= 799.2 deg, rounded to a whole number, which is -5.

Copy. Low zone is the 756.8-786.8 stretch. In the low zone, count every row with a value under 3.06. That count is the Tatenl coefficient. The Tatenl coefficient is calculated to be 10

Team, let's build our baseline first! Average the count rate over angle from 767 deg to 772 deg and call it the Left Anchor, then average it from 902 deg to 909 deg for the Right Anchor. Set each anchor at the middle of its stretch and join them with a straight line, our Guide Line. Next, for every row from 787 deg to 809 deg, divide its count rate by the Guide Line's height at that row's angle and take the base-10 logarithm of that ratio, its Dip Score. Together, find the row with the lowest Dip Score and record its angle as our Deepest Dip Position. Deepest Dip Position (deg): 805.5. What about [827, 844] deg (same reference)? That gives 835.5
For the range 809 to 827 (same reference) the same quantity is 823.0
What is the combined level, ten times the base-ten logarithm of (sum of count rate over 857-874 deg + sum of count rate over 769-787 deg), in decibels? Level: 16.4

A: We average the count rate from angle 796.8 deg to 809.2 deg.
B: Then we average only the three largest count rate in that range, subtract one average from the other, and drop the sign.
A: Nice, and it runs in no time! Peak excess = 0.046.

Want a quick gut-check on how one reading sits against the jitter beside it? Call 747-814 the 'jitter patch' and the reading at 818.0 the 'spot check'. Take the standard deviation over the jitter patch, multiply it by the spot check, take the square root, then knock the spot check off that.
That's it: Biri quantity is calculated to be -1.91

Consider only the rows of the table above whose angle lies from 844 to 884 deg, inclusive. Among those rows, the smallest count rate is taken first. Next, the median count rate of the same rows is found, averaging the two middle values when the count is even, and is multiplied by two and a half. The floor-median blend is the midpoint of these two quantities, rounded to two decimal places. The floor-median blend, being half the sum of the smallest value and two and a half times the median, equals 5.46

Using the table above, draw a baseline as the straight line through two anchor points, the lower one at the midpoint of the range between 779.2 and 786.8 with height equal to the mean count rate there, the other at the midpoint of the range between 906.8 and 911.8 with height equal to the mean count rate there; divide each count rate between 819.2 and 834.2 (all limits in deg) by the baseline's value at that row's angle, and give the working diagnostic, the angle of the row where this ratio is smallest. 833.0 deg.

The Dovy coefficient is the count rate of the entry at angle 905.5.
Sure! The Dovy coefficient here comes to 2.99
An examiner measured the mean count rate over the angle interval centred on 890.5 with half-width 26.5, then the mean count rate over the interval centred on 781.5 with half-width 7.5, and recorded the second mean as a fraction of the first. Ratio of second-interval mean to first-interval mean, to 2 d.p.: 0.95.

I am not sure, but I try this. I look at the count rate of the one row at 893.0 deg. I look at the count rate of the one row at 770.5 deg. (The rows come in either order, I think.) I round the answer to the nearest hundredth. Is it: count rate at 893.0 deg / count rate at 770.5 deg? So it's 1.06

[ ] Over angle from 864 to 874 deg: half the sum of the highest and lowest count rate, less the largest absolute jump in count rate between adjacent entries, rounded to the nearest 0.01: 3.21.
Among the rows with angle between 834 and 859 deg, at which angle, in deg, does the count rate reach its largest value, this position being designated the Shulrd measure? 858.0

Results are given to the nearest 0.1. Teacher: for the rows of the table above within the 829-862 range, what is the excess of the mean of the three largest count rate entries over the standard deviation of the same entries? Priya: 2.9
